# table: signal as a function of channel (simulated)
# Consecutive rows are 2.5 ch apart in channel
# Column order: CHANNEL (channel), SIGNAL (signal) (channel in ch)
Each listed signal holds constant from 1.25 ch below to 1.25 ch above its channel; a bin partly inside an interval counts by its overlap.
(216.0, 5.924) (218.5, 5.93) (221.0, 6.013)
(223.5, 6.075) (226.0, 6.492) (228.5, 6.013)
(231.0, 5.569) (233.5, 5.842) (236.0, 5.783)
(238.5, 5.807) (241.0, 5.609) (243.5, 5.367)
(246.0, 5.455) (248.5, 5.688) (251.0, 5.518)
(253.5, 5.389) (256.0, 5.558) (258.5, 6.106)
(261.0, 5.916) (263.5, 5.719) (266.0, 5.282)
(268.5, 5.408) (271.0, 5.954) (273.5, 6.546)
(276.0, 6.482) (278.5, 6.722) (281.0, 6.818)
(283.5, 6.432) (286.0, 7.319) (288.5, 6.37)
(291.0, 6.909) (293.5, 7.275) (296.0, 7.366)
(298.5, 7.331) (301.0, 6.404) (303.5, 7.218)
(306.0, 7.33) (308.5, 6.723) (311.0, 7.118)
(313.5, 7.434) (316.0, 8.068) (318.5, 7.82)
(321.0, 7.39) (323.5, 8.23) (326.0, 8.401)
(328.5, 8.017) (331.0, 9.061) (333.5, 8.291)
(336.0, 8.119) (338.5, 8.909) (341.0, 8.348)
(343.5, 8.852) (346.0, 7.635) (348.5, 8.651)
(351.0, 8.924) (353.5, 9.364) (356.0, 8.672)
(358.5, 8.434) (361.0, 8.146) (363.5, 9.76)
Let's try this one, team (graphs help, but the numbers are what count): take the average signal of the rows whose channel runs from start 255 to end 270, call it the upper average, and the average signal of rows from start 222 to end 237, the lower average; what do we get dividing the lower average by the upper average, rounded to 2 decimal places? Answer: 1.05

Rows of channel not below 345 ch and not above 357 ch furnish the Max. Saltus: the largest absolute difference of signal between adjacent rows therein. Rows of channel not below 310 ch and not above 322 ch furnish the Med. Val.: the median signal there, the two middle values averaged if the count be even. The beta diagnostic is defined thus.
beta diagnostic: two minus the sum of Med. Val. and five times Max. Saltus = -10.5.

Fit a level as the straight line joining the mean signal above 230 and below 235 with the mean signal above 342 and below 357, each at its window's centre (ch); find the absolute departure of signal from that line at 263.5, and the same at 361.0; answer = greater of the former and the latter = 0.82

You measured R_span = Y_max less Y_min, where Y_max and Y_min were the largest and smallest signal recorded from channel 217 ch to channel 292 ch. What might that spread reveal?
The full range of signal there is 2.04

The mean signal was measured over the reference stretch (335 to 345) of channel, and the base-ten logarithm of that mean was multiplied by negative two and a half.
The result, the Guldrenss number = -2.33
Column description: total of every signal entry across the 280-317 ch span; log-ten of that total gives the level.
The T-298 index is 2.03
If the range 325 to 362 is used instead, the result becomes 2.11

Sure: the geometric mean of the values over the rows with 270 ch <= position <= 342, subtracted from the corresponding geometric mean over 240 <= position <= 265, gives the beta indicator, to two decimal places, -1.72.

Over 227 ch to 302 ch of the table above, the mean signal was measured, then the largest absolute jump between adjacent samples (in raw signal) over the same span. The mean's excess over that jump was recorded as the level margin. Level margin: 5.18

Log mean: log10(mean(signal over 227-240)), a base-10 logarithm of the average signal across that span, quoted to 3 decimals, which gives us 0.764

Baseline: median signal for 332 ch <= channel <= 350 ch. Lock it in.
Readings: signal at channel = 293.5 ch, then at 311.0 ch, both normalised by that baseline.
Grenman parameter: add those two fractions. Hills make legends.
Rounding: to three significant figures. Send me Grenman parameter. 1.72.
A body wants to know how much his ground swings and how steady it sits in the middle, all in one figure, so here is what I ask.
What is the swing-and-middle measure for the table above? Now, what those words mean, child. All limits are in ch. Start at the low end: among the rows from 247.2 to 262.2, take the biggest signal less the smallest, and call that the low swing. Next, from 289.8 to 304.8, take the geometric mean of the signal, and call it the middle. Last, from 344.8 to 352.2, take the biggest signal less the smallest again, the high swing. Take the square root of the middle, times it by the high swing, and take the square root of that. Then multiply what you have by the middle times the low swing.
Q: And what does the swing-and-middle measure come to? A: 9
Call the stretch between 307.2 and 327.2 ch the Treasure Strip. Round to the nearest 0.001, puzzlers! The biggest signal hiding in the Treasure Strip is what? 8.401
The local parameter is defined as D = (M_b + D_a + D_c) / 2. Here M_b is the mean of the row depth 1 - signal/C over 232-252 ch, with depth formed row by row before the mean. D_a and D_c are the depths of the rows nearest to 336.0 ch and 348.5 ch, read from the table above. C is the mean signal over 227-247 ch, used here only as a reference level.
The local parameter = -0.47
